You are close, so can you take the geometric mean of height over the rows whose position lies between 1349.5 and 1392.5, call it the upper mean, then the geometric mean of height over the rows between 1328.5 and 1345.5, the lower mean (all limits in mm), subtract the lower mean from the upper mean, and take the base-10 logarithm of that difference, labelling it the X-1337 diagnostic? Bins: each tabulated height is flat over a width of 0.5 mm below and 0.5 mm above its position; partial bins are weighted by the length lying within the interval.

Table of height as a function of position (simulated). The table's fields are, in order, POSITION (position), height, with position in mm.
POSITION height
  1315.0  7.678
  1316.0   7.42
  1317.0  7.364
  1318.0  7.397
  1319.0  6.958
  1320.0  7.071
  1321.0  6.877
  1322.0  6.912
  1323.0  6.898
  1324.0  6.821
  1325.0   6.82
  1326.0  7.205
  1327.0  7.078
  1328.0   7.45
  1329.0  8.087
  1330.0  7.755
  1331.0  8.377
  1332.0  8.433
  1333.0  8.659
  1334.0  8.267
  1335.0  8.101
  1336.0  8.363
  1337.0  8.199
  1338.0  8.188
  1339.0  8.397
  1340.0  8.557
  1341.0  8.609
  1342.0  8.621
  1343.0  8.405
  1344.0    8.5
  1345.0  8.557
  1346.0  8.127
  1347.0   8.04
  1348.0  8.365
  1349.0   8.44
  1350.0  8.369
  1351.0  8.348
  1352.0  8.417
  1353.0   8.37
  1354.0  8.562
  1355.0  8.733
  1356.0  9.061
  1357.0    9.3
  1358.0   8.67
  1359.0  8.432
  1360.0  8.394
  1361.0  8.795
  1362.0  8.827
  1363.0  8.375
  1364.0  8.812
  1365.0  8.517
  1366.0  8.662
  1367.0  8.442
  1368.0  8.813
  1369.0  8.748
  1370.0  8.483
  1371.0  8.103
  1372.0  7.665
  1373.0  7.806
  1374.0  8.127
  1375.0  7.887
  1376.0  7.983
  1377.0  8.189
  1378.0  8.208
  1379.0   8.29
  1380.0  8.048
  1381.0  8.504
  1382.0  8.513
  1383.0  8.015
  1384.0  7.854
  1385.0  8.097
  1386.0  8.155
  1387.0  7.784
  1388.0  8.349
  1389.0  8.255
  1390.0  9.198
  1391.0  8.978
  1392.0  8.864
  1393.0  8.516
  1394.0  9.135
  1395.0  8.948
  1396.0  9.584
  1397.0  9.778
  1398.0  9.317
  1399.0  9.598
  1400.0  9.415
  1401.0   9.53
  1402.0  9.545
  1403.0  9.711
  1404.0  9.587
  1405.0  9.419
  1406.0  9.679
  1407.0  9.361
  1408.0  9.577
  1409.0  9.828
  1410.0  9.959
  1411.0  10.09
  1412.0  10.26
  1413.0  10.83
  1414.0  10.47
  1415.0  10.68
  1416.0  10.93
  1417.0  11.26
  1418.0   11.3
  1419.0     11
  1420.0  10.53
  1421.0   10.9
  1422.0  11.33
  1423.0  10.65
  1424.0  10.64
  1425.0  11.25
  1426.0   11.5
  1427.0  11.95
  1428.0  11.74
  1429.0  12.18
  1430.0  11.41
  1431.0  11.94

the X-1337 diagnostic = -1.3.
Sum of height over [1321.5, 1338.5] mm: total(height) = 132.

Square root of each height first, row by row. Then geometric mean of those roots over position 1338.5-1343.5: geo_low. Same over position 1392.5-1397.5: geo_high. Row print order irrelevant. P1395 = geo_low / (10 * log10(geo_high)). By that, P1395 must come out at 0.606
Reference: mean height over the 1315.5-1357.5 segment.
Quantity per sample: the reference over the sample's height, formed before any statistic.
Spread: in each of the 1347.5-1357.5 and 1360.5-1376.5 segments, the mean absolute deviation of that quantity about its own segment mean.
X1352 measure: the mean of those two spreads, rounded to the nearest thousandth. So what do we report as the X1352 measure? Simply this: 0.033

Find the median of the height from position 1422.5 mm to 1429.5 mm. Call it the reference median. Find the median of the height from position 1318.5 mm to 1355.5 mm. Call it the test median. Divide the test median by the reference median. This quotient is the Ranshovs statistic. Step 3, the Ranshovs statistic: 0.73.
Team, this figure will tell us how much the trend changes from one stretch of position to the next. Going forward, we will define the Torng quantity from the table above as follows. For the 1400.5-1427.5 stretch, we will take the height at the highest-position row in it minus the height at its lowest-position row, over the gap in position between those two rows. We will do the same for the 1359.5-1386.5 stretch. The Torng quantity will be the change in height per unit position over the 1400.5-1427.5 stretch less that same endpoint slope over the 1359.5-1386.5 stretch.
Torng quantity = 0.10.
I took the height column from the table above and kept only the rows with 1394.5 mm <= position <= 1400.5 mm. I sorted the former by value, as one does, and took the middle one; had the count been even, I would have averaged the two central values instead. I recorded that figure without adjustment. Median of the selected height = 9.5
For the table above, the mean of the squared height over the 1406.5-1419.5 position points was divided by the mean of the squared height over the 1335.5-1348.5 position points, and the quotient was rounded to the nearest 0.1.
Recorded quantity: 1.6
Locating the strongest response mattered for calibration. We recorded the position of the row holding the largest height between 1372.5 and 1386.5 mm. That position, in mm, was 1382.0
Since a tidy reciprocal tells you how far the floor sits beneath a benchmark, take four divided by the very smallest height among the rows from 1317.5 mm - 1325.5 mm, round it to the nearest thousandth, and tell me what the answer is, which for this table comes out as 0.587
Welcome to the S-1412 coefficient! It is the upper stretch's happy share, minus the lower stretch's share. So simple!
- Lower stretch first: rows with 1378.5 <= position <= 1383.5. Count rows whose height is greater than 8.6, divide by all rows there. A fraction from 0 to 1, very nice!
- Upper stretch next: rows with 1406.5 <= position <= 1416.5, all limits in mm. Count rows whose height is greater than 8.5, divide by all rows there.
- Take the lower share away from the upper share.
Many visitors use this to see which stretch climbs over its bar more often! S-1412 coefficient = 1.0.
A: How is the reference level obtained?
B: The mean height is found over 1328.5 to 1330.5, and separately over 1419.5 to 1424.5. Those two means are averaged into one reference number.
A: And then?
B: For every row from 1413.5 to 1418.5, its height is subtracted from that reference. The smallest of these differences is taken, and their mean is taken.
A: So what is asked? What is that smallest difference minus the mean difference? -0.37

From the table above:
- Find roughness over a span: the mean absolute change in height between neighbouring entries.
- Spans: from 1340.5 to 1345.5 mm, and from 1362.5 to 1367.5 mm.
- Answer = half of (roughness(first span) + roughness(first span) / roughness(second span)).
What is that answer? 0.22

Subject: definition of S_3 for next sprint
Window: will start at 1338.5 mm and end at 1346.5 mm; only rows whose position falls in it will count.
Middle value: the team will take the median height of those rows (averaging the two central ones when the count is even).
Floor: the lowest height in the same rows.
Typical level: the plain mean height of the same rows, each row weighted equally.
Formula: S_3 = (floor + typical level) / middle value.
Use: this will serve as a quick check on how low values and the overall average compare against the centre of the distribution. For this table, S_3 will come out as 1.95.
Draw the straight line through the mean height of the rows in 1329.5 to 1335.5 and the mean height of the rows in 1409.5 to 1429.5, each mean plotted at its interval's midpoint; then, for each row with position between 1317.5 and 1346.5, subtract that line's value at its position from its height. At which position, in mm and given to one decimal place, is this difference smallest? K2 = 1325.0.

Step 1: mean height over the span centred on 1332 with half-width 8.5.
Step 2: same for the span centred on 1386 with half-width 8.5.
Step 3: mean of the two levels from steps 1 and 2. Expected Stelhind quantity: 8.2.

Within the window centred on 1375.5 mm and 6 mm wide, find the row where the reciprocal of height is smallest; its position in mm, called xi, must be 1378.0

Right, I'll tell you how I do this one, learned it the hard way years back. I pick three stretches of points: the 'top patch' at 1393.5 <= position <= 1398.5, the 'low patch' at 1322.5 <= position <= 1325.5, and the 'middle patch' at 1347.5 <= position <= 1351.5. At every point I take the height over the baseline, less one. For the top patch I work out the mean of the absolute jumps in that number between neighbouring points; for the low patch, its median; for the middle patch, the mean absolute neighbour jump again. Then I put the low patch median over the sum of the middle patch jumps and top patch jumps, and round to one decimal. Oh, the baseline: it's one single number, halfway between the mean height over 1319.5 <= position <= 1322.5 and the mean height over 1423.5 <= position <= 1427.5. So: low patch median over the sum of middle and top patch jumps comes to -5.5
